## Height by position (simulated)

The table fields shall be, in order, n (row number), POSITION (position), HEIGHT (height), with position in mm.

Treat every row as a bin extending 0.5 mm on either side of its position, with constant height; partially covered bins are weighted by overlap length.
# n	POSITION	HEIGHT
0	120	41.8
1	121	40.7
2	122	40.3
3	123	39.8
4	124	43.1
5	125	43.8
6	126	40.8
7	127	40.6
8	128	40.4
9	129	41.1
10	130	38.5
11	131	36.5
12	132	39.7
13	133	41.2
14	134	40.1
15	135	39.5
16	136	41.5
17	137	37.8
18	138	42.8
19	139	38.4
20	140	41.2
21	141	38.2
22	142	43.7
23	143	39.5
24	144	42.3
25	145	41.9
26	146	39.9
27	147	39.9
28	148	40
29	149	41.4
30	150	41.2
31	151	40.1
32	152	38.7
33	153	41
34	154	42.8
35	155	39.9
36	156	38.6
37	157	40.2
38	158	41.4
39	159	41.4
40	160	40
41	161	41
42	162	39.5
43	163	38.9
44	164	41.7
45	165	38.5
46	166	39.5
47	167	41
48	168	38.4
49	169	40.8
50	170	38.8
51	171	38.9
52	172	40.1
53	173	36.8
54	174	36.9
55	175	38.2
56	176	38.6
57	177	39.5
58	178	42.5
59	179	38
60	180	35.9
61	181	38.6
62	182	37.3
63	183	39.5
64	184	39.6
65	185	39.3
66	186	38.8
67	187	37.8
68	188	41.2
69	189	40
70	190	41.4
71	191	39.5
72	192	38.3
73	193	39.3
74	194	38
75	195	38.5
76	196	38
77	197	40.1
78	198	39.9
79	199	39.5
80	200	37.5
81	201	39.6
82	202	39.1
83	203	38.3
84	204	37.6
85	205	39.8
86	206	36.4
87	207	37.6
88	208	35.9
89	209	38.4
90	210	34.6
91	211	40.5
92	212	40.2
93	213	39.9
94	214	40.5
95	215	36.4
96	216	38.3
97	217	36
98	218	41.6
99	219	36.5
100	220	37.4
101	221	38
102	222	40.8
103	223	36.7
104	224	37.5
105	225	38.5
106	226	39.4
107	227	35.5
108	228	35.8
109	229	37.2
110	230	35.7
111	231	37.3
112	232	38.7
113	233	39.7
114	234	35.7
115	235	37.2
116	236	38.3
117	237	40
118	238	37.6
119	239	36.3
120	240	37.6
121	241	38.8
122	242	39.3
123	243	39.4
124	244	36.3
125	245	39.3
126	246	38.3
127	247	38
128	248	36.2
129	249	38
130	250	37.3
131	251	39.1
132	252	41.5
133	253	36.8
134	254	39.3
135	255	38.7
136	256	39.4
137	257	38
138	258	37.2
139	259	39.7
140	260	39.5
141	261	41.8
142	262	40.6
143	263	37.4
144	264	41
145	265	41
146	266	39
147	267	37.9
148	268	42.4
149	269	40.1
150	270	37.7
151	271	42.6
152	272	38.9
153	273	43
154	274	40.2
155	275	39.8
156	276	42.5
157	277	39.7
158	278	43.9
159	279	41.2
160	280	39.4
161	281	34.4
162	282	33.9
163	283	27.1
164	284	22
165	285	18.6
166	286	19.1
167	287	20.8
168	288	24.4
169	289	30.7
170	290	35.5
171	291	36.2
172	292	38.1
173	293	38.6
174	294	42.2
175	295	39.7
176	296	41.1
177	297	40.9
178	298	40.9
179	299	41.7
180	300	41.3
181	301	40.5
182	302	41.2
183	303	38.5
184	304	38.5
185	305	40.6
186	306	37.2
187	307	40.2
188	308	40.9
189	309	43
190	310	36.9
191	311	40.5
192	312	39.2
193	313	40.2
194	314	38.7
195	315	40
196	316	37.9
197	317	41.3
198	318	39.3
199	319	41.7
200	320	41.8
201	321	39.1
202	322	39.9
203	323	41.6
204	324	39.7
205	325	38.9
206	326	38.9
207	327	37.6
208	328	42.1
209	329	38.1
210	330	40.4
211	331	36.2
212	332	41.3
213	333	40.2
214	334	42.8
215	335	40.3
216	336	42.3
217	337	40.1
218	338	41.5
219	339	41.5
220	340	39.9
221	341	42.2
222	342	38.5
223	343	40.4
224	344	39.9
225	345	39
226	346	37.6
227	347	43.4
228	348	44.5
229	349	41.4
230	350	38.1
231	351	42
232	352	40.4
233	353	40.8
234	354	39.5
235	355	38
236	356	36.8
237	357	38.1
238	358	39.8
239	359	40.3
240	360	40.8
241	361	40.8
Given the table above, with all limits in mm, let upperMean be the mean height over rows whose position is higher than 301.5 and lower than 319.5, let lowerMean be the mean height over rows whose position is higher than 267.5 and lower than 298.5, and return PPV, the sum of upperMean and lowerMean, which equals 75.8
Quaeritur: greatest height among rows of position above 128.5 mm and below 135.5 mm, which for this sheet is 41.2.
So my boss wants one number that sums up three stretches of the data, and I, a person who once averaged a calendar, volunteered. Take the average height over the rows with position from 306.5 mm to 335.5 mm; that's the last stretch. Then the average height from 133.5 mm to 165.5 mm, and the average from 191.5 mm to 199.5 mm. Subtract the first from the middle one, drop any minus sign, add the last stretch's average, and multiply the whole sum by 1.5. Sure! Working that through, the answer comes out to 62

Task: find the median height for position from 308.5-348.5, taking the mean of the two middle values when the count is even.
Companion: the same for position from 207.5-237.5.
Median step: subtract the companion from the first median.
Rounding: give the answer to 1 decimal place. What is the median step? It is 2.4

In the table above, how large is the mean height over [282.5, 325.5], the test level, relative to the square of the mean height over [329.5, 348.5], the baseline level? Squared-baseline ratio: 0.0225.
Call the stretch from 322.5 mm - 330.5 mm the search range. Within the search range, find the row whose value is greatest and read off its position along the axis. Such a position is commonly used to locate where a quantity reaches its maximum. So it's 328 mm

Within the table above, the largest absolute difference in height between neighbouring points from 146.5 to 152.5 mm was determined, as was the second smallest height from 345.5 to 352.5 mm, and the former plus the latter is 39.5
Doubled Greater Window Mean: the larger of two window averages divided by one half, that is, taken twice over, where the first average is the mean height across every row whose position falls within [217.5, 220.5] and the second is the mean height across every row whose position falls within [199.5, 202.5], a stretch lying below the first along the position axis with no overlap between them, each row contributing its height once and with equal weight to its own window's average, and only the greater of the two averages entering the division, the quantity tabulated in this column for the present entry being 77.5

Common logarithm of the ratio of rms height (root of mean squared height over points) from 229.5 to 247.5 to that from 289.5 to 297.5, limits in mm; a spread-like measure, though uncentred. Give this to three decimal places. -0.012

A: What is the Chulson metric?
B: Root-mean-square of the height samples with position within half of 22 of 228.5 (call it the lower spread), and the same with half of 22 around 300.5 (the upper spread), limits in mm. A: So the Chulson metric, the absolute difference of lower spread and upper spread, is 2.0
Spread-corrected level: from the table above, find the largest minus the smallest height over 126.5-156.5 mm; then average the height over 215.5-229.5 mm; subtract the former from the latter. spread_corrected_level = 30.6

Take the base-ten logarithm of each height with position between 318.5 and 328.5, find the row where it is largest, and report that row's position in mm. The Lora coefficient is 328 mm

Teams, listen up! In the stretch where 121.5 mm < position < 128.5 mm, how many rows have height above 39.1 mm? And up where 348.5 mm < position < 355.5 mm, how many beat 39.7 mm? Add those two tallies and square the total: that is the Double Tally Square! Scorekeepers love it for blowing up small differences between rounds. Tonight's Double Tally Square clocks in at 121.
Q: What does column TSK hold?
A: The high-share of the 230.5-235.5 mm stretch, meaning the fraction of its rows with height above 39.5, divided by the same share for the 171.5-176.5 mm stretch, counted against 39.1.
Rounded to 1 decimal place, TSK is 1.0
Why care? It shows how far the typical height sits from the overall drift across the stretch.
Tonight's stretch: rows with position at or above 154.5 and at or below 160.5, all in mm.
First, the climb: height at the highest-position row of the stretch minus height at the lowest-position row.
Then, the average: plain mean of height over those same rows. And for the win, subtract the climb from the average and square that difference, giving 1612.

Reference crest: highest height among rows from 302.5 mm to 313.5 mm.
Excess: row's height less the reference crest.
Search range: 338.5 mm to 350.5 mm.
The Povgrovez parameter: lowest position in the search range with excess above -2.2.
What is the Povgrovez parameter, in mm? 339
